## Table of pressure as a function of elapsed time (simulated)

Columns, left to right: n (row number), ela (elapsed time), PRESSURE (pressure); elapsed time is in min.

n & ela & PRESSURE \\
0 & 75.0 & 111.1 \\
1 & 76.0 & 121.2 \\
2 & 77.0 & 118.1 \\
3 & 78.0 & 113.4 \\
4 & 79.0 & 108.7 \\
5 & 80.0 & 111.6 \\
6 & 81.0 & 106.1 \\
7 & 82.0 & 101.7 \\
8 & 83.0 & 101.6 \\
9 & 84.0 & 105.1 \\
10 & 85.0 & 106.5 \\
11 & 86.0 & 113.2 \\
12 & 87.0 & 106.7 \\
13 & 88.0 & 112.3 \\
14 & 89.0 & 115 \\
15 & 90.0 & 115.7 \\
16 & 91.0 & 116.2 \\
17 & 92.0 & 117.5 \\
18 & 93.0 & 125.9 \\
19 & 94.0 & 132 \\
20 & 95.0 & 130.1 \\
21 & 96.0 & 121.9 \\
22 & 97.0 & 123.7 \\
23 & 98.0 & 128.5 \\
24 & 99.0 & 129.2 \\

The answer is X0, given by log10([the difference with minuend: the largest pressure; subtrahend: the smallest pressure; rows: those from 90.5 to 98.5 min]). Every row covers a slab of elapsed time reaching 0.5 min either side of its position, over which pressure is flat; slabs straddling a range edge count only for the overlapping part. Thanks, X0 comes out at 1.20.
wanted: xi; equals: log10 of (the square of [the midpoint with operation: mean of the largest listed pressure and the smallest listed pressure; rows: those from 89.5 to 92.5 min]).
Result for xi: 4.13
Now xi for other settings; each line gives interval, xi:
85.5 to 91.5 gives 4.09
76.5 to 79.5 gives 4.11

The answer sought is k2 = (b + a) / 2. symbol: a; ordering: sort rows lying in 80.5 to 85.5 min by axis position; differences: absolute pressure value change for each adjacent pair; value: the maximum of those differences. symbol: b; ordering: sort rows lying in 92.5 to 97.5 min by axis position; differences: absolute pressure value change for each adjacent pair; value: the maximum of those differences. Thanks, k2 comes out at 6.3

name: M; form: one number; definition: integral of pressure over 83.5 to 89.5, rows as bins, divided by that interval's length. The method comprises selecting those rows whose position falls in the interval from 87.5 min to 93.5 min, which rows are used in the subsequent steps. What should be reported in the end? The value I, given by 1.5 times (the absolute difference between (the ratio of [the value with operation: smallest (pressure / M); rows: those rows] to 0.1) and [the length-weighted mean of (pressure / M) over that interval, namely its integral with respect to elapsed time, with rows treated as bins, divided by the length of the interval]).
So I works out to 13.7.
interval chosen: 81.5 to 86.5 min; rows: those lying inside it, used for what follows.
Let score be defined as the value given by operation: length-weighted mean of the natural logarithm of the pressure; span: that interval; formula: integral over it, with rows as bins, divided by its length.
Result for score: 4.66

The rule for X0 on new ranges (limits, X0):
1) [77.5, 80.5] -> 0.67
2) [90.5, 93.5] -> 0.99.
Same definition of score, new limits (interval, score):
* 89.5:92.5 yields 4.76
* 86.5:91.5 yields 4.73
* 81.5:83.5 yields 4.62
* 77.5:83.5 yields 4.67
